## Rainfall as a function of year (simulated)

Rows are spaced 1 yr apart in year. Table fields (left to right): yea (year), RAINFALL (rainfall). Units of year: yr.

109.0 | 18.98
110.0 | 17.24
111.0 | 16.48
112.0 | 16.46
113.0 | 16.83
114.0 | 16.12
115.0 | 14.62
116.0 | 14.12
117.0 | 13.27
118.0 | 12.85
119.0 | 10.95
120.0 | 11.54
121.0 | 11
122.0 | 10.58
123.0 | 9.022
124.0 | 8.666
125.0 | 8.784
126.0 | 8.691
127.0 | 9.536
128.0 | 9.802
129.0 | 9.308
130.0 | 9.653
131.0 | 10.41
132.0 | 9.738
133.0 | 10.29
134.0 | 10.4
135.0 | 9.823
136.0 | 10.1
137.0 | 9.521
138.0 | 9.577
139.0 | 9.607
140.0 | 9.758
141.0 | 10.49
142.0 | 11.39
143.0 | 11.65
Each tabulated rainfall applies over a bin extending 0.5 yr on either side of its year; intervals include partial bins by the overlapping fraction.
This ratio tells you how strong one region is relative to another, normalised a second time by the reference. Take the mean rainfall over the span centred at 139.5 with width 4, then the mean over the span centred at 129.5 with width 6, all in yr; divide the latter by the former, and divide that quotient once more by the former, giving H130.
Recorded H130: 0.100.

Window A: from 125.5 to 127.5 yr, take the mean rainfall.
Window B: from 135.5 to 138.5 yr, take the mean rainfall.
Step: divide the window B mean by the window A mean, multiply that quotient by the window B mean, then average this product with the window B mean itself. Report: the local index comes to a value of 10.1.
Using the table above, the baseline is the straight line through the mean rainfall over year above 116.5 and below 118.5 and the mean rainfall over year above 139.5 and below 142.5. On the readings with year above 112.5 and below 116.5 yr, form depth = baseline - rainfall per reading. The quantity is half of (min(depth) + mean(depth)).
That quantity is -2.7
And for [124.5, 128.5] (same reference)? 2.5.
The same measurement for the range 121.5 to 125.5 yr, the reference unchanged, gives 2.6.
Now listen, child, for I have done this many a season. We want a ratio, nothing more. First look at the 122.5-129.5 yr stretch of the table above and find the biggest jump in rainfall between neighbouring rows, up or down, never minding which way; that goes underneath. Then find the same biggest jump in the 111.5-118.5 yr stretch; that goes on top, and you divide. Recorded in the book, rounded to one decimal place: 1.8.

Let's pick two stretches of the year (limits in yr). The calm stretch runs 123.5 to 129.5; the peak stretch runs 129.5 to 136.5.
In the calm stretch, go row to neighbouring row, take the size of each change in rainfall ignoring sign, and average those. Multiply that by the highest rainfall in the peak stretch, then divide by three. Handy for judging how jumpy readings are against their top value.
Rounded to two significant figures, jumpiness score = 1.3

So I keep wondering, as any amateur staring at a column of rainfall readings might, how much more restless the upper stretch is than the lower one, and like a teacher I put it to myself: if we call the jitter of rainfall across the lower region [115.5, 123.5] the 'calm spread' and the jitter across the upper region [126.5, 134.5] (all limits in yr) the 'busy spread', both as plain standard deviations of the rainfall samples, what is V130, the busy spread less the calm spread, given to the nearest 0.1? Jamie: -1.2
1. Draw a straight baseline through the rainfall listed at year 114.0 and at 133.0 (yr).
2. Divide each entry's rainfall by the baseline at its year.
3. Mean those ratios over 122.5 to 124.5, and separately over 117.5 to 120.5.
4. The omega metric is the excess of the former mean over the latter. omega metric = -0.14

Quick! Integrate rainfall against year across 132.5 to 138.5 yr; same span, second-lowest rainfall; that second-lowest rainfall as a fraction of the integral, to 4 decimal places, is 0.1604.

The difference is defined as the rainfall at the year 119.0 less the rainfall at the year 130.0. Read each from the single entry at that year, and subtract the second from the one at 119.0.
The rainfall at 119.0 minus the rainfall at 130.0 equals 1.3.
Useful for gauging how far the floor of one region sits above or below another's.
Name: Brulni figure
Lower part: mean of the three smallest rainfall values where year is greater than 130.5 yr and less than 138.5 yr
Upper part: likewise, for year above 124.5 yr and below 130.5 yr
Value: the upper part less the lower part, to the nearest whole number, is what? -1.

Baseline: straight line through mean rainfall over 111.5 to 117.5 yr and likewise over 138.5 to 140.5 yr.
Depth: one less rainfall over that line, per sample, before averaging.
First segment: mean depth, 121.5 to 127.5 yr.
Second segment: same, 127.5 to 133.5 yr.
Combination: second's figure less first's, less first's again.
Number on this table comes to -0.43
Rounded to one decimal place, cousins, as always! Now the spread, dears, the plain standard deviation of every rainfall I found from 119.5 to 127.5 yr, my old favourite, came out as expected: 1.1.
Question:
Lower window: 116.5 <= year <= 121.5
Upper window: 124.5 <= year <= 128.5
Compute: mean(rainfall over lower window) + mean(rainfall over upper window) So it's 21.1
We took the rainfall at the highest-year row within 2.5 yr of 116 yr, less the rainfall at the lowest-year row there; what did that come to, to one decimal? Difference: -3.3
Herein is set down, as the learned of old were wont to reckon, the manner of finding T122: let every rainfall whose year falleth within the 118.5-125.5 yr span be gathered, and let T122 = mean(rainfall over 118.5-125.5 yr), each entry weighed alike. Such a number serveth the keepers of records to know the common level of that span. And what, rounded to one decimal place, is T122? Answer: 10.1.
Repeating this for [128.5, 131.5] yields 9.8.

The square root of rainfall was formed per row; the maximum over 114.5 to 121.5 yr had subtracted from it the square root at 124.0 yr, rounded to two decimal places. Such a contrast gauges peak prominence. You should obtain 0.88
